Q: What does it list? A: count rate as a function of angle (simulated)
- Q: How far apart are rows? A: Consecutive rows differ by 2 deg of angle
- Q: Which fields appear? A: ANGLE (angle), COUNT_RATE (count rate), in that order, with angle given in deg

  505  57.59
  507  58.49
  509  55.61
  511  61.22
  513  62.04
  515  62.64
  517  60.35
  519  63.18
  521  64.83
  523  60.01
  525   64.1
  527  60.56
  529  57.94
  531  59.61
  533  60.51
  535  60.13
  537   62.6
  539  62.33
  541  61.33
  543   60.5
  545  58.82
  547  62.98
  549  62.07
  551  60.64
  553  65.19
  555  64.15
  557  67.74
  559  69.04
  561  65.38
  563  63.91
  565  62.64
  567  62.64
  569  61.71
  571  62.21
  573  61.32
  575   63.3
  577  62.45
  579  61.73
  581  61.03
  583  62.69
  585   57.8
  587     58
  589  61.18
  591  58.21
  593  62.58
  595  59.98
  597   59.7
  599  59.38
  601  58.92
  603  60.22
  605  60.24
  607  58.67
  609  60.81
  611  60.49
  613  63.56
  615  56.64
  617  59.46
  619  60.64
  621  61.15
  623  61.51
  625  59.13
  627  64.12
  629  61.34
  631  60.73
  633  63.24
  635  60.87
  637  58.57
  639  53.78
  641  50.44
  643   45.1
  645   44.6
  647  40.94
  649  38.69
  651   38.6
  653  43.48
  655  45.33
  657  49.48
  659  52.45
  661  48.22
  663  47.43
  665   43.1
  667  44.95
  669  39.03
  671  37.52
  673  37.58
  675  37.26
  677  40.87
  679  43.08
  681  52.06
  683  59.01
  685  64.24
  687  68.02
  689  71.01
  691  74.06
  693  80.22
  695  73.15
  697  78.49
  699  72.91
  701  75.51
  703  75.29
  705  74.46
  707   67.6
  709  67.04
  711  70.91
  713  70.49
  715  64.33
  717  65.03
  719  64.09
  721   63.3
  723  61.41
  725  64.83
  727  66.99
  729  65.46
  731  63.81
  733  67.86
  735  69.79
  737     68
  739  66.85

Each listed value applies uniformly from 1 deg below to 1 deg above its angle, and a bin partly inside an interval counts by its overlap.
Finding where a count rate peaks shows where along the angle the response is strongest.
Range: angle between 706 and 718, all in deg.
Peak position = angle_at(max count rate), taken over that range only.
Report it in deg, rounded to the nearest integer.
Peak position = 711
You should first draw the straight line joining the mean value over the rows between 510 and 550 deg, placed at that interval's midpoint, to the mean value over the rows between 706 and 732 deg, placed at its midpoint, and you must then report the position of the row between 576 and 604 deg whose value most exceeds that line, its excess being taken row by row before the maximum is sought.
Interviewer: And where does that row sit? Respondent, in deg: 583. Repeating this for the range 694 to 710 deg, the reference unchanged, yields 697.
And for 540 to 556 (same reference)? 553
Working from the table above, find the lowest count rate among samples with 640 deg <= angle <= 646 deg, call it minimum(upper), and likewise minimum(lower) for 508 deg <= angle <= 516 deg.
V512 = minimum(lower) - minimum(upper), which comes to 11.0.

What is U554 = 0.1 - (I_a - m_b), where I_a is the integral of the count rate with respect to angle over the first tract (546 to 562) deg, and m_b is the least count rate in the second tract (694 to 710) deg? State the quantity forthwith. -967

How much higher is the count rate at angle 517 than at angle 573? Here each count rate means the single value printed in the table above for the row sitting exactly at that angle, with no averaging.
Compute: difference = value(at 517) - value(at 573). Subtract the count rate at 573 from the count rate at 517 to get -1.0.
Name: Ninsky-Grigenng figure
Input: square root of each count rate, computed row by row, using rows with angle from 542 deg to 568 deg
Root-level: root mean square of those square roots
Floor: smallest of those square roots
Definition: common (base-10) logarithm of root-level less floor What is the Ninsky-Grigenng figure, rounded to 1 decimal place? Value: -0.5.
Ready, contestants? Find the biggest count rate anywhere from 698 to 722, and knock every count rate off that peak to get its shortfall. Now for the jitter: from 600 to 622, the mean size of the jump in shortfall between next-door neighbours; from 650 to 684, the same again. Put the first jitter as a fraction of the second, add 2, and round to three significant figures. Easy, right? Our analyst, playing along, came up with 2.58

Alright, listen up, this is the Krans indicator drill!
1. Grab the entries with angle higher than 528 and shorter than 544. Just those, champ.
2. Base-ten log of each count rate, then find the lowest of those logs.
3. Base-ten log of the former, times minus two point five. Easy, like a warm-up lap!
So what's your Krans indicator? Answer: -0.616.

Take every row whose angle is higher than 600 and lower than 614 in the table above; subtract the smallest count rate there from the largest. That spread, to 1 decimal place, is 4.9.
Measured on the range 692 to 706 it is 7.3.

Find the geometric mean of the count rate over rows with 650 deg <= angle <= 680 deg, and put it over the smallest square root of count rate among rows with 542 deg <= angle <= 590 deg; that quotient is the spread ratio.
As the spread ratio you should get 5.7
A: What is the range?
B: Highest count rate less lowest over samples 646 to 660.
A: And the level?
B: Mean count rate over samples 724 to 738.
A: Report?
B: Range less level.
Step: -53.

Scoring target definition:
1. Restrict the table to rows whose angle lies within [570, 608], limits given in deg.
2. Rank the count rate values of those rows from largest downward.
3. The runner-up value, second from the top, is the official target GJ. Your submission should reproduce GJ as 62.69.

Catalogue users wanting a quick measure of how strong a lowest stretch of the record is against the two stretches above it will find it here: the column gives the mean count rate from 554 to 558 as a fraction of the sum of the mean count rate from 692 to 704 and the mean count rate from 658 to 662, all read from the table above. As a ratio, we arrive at 0.522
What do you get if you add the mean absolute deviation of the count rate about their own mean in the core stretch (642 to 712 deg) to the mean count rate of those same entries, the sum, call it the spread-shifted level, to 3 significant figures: 69.2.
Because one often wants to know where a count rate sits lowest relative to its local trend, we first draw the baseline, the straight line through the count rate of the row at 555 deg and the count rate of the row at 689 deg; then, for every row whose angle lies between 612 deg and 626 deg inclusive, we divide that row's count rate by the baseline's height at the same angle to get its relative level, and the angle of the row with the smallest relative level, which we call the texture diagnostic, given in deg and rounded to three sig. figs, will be 615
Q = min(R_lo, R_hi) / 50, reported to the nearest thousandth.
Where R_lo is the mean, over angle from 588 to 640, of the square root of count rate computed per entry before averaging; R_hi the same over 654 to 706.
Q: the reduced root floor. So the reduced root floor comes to 0.150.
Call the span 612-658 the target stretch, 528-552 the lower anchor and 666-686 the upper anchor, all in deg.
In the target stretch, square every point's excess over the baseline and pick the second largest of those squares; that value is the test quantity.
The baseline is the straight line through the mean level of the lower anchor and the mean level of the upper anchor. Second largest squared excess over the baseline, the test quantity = 166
